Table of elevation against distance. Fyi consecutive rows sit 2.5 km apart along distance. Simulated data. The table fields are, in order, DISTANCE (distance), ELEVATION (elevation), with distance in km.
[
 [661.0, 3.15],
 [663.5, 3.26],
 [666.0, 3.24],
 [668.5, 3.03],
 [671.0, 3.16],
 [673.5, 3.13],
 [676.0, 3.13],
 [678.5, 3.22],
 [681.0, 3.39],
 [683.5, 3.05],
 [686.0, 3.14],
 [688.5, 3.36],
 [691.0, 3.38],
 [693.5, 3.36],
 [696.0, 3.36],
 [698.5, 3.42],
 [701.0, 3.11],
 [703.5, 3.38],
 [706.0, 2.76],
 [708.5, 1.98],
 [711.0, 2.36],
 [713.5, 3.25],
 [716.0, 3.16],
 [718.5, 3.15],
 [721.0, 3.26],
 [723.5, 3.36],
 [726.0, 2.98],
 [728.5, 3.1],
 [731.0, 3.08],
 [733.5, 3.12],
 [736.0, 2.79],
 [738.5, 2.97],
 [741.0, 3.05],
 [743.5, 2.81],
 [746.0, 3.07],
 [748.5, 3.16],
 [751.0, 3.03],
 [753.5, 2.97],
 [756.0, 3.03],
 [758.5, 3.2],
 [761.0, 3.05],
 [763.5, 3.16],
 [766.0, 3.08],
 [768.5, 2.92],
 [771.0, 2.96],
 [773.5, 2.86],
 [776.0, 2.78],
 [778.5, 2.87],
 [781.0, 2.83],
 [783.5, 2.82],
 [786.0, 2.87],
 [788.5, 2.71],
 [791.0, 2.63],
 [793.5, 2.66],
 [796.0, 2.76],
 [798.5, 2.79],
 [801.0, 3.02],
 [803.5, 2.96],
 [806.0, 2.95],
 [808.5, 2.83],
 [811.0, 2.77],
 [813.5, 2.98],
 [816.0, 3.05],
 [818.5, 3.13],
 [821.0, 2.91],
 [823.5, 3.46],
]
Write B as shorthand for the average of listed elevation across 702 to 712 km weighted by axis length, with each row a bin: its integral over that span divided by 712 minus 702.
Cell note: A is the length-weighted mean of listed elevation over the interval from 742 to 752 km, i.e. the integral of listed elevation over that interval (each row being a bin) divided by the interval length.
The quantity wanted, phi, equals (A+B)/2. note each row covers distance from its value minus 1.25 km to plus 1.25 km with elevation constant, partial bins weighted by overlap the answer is 2.83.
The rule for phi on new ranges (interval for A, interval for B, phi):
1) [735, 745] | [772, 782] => 2.88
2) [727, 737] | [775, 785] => 2.93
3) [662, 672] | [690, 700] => 3.27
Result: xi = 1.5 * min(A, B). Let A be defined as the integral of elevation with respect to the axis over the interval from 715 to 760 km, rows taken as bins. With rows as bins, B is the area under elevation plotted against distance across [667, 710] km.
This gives 202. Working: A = 138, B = 135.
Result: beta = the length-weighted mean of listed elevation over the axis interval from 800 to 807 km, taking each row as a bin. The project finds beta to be 2.98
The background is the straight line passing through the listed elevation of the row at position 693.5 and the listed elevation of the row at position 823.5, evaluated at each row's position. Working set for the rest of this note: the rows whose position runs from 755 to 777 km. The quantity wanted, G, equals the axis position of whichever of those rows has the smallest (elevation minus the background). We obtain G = 776.0 km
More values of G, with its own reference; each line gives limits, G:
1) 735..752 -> 736.0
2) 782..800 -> 791.0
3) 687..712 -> 708.5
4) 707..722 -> 708.5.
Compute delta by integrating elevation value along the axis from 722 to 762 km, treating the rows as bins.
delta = 122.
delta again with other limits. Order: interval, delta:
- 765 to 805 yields 114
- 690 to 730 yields 123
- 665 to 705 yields 130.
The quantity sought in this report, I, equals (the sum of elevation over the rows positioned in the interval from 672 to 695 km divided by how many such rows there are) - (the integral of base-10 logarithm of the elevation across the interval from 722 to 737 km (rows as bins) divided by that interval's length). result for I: 2.75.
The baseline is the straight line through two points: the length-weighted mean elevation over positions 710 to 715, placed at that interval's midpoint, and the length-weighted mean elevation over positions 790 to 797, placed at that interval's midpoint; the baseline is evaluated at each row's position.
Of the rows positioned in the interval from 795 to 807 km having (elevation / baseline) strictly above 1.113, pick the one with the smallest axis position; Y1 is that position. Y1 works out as 801.0 km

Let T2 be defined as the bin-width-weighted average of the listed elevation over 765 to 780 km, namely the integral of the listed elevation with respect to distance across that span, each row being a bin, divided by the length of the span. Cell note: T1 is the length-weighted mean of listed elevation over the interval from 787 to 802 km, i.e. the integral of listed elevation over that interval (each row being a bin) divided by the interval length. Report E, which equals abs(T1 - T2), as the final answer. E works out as 0.15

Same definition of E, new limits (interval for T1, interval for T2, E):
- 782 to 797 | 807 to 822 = 0.20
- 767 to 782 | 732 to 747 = 0.09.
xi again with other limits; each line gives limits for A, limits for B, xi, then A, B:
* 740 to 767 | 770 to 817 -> 124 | 82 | 134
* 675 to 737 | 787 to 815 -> 119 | 193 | 79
